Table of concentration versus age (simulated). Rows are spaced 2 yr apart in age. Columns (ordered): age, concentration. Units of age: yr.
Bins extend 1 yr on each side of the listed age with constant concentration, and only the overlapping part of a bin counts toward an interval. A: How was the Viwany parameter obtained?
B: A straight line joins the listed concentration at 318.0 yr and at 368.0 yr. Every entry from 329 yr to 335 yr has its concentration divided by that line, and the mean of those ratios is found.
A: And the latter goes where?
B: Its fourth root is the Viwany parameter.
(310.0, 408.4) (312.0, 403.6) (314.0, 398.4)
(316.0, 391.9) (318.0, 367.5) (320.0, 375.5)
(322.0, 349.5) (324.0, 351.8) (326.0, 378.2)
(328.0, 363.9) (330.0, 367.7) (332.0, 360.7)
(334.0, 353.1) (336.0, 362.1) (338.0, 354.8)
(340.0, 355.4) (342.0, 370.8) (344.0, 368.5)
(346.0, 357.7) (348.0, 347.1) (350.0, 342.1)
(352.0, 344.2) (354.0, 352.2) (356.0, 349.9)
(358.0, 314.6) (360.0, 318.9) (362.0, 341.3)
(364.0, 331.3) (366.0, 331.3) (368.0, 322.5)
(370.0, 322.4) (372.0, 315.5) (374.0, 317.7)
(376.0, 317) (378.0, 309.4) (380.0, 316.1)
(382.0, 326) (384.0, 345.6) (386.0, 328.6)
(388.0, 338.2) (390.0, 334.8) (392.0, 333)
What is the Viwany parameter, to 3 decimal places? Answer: 1.004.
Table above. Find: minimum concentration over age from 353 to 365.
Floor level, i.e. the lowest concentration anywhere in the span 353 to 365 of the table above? 314.6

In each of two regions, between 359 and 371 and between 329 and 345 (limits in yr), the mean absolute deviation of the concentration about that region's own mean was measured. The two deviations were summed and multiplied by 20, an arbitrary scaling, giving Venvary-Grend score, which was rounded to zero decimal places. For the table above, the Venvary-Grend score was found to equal 246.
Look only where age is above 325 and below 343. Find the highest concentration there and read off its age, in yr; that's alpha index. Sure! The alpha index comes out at 326.0 yr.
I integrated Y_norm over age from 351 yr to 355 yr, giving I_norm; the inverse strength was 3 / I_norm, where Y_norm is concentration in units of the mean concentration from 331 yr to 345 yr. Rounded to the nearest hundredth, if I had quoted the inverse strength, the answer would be 0.78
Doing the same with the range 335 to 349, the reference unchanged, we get 0.22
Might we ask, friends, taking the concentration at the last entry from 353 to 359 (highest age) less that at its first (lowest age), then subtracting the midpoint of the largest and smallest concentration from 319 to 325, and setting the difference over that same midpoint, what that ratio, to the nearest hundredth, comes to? -1.10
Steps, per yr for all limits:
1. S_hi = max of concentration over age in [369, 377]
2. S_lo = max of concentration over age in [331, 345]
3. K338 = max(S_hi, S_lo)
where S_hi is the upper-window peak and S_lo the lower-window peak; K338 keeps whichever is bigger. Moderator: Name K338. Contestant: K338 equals 371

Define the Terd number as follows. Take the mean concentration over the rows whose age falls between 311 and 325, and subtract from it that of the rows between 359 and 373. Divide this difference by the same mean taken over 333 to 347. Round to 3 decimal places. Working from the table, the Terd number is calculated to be 0.141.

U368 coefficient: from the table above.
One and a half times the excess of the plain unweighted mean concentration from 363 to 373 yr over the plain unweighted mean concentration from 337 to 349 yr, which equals -52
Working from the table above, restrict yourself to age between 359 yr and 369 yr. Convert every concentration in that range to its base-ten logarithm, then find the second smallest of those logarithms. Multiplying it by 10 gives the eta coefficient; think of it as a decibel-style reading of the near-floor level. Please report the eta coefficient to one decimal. 25.1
